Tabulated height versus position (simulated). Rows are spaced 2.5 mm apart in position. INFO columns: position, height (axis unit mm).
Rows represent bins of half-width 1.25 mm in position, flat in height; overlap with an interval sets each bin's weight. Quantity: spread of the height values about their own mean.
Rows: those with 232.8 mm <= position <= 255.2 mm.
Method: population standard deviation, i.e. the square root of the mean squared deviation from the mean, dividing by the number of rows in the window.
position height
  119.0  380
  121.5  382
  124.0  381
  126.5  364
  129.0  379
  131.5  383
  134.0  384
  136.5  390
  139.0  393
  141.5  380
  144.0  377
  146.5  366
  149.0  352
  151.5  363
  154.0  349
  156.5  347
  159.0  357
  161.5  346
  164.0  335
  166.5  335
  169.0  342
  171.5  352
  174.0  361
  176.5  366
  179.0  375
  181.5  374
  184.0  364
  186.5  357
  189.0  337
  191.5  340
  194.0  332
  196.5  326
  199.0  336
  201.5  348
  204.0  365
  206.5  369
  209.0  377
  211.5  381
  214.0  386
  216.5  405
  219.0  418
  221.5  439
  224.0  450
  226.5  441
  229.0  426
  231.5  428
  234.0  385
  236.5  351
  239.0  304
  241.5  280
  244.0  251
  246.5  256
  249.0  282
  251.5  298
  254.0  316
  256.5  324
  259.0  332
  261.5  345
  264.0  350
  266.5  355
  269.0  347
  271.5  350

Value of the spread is 41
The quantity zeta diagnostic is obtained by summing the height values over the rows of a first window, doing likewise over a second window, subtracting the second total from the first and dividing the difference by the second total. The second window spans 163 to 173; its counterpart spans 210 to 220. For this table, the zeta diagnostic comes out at 0.17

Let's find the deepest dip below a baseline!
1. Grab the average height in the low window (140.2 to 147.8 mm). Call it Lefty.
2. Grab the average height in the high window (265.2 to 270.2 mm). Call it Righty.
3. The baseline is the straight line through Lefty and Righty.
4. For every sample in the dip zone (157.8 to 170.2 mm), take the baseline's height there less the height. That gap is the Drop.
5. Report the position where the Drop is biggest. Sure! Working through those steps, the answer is 164.0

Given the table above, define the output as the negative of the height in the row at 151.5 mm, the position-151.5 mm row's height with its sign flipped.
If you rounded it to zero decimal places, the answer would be -363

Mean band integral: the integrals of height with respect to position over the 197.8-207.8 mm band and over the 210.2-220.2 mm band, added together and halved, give 3760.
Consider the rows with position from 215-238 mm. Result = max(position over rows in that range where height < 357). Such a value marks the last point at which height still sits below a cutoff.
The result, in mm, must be 236.5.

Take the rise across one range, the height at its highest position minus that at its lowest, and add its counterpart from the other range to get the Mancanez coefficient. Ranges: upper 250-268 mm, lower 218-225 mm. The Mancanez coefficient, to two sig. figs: 89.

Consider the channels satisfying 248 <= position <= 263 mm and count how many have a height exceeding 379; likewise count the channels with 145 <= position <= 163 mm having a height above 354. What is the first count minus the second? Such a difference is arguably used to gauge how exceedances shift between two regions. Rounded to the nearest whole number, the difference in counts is -3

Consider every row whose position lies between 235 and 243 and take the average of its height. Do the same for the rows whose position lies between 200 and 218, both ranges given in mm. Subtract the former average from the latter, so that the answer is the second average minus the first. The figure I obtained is 64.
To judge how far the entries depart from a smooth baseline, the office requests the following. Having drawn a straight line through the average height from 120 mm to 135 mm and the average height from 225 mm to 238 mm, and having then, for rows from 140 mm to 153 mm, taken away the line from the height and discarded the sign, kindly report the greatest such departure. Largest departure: 32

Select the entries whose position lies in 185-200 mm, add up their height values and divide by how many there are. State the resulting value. 338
